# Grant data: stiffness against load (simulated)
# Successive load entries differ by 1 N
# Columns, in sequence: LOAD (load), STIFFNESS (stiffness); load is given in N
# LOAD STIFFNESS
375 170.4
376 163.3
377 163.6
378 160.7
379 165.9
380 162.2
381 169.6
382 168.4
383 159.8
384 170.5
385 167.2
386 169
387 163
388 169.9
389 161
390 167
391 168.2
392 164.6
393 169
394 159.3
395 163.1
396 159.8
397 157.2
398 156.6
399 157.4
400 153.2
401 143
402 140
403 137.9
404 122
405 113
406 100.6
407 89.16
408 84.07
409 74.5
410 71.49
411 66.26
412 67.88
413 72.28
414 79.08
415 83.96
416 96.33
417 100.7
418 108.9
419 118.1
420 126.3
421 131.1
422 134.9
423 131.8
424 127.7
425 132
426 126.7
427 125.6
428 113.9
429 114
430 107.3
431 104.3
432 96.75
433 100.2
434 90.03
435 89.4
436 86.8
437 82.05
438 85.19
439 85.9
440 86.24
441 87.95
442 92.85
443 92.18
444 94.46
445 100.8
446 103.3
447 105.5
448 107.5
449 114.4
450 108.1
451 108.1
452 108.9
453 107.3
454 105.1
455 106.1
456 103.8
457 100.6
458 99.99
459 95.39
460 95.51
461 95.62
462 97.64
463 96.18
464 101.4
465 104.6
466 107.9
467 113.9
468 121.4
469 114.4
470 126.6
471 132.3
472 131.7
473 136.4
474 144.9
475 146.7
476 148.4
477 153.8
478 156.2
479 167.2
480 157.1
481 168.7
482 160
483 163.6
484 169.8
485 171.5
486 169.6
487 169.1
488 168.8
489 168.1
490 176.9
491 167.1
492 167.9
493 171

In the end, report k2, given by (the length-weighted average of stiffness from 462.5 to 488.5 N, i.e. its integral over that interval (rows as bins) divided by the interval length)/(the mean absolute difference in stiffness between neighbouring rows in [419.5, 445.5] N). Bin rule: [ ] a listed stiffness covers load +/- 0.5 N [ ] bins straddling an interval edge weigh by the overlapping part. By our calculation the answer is 37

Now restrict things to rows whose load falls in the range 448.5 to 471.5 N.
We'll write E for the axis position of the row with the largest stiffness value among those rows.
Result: 471 N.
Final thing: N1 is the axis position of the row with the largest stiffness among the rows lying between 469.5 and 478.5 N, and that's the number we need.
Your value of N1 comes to 478 N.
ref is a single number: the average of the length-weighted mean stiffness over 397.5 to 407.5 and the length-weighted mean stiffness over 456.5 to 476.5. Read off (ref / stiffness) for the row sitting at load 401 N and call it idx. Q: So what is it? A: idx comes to 0.86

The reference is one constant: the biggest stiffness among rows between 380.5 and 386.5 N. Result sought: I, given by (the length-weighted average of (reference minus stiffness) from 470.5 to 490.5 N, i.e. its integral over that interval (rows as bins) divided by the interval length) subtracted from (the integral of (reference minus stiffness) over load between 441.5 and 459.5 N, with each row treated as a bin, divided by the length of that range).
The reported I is 55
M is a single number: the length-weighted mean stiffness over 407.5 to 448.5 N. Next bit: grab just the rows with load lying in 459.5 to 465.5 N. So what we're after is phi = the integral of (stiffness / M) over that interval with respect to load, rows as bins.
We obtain 5.9 N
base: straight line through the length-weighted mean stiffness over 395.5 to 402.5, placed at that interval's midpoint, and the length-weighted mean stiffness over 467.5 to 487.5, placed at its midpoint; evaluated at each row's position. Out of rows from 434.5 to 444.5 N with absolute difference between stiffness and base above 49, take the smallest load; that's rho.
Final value 435 N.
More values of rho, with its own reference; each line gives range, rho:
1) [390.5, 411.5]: 406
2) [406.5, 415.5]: 407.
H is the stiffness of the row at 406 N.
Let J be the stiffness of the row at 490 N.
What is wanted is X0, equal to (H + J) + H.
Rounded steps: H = 100.6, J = 176.9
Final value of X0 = 378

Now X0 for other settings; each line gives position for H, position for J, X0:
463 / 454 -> 297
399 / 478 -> 471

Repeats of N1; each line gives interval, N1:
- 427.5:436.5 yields 429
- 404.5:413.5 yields 405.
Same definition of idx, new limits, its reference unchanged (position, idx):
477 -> 0.80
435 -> 1.38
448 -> 1.15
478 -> 0.79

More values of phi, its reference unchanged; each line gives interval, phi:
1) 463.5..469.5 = 6.7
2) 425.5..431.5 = 6.9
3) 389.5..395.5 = 9.9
